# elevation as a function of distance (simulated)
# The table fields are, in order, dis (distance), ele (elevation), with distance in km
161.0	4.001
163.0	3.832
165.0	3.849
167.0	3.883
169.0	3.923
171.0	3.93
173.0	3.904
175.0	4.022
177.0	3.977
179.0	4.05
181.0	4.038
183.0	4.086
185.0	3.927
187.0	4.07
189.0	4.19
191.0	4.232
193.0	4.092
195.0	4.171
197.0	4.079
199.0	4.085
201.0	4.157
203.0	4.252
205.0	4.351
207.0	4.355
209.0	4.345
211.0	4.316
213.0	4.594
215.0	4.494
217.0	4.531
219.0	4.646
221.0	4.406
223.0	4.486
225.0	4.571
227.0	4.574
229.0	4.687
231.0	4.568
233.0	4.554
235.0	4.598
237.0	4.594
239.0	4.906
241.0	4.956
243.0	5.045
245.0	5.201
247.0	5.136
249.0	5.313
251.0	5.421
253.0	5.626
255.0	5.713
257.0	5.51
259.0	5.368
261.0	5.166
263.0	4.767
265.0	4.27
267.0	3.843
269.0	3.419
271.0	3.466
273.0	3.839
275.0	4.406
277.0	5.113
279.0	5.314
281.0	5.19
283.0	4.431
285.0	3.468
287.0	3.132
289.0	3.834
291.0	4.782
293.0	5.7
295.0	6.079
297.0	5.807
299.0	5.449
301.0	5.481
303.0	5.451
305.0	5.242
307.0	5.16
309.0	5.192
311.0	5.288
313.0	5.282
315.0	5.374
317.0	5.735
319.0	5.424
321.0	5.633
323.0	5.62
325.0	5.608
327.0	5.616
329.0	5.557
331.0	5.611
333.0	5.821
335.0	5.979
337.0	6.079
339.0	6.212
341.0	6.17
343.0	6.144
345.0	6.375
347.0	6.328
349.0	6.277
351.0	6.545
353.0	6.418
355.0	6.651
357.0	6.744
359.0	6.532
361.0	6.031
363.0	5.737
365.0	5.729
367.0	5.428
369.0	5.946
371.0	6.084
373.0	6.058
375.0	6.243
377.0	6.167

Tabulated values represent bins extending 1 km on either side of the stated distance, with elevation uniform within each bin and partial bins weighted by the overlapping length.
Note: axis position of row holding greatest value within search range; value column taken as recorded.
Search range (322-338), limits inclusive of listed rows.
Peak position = 337.0 km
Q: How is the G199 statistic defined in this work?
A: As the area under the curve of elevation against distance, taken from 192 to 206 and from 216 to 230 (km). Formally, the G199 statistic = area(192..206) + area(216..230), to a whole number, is 122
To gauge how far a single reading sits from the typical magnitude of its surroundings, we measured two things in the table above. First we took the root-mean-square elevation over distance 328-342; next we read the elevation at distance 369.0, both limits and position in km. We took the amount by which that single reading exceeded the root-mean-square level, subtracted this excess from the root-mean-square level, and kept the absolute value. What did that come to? 5.9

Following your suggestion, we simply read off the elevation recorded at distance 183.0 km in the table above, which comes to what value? 4.086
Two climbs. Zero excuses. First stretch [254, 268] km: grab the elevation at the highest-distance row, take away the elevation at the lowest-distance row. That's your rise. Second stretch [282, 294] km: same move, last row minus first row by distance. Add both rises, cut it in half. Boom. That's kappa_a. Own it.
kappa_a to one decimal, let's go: -0.3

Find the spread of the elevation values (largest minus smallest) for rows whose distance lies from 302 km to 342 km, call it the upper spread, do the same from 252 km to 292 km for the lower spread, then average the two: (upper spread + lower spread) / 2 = 1.82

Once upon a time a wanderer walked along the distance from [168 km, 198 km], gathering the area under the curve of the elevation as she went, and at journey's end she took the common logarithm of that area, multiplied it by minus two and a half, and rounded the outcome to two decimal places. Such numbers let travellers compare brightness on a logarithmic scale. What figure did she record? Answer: -5.21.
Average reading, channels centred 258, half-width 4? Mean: 5.4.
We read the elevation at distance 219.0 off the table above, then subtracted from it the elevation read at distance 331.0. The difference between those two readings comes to -1.0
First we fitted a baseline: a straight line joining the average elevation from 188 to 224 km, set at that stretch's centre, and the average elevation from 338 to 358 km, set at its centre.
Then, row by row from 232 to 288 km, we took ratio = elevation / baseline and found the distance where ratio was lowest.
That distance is 287.0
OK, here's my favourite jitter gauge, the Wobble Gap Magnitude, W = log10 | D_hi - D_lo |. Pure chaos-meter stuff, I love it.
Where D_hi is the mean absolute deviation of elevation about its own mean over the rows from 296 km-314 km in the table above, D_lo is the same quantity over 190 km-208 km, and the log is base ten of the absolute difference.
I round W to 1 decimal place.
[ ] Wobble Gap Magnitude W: -1.2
